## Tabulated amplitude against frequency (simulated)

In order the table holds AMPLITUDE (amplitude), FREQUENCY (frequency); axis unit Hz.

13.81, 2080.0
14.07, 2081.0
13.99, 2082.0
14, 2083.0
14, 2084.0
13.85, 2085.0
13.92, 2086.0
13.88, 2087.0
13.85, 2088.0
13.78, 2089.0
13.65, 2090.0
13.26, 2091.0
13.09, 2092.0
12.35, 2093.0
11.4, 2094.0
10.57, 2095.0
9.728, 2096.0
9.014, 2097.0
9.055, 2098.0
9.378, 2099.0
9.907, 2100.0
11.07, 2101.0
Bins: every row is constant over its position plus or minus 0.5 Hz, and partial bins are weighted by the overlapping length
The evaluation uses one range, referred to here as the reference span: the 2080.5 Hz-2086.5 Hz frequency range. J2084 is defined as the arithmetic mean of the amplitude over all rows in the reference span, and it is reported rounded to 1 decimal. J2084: 14.0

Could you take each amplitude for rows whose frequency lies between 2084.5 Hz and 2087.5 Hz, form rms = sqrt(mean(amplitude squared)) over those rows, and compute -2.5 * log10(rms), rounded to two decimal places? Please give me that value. -2.86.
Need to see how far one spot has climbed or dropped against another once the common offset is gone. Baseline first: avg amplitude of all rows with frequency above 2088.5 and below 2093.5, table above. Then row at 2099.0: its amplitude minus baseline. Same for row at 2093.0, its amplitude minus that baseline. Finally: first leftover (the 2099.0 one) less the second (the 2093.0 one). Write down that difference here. -3.0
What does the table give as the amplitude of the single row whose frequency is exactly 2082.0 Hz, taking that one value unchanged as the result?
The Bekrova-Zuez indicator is 13.99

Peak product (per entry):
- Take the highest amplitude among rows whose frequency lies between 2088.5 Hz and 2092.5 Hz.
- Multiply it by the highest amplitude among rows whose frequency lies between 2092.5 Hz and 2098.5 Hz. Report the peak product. 170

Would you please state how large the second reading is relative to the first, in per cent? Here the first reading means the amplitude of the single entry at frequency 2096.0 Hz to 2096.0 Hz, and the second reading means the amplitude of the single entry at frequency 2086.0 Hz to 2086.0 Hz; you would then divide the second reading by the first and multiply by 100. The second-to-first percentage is 143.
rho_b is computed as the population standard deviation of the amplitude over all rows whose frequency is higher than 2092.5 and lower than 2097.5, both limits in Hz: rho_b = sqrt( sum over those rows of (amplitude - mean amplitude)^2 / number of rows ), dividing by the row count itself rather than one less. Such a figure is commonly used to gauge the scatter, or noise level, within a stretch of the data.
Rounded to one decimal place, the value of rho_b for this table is 1.2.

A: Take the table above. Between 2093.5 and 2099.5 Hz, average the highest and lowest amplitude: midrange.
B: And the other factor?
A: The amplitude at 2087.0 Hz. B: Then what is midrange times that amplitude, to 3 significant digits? 142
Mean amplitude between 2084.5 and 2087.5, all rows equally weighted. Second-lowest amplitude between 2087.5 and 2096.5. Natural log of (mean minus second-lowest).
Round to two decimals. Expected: 1.20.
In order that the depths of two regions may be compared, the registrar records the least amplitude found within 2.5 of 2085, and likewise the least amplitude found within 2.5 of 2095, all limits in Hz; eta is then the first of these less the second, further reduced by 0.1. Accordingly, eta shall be 4.7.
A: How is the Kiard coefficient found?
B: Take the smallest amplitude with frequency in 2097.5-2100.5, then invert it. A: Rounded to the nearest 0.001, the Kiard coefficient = 0.110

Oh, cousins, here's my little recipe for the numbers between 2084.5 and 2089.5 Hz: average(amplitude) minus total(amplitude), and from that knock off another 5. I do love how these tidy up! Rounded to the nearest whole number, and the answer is -60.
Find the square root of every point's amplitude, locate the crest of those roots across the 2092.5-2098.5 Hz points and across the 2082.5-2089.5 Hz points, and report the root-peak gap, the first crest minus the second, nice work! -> -0.23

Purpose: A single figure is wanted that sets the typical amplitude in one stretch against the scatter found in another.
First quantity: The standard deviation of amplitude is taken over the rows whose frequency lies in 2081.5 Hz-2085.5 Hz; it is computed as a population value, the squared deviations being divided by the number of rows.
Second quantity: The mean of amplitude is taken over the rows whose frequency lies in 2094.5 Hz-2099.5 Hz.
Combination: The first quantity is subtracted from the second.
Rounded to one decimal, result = 9.5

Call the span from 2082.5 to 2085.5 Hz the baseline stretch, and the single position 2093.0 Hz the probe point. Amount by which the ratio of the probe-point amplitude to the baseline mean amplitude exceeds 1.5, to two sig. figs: -0.61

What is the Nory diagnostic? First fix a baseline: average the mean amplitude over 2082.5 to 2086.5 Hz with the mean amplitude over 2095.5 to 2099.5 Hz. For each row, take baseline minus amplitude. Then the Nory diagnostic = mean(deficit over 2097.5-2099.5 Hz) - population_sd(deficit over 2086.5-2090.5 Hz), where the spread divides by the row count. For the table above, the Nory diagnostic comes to 2.3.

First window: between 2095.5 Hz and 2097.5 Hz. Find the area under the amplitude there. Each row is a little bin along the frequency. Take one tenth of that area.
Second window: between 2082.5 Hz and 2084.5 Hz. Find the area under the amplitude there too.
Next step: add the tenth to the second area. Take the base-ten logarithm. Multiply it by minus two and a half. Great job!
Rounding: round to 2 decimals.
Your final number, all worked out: -3.69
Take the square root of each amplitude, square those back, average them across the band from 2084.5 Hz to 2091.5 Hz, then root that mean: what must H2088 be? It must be 3.71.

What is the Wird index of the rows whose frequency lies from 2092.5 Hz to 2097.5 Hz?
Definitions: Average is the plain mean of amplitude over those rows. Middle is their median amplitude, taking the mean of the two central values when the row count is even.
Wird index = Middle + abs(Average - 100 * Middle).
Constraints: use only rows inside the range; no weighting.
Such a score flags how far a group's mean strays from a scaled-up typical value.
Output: 1057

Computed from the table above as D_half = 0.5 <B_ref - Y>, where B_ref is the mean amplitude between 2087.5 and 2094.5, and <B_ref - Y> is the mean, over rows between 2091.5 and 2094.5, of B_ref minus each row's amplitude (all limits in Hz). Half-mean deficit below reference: 0.39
